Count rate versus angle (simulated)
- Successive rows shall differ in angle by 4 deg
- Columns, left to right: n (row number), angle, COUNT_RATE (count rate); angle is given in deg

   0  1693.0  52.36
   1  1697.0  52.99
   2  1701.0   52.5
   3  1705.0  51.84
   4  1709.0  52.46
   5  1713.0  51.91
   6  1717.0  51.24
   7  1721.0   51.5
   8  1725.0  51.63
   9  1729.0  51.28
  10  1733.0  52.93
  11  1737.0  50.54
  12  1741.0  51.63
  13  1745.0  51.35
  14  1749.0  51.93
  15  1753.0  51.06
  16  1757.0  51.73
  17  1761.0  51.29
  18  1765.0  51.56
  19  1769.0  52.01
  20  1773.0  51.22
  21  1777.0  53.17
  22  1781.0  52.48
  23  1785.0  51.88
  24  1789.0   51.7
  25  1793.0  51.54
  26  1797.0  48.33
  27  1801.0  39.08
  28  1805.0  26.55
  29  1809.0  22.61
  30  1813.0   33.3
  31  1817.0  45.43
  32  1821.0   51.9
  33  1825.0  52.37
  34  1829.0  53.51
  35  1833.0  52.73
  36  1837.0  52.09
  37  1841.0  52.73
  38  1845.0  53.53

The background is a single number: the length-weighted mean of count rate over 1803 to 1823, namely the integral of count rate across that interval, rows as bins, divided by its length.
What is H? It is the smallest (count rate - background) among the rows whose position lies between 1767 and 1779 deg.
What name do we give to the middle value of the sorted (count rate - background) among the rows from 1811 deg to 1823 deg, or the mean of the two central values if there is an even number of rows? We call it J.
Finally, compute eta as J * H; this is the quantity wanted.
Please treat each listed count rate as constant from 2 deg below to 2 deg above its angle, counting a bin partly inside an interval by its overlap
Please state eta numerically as 145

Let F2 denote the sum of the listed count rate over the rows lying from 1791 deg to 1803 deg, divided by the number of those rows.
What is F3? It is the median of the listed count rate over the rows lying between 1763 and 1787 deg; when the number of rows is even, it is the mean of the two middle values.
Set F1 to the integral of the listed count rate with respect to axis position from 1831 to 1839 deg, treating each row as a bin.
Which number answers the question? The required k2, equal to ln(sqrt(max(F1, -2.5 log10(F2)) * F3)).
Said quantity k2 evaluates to 5.0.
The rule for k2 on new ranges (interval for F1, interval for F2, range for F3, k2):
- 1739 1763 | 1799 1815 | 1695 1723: 5.5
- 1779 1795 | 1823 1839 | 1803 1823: 5.1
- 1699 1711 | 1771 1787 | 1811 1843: 5.2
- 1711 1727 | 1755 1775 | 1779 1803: 5.3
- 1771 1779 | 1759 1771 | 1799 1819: 4.8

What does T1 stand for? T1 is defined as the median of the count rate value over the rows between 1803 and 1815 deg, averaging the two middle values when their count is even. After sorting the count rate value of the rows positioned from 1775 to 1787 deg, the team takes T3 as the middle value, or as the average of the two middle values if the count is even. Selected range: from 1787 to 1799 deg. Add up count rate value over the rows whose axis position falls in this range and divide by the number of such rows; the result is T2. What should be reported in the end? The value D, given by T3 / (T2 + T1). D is 0.681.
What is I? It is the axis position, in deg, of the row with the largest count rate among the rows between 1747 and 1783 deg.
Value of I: 1777.0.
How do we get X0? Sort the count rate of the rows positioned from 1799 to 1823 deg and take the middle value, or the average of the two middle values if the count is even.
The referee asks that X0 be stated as 36.2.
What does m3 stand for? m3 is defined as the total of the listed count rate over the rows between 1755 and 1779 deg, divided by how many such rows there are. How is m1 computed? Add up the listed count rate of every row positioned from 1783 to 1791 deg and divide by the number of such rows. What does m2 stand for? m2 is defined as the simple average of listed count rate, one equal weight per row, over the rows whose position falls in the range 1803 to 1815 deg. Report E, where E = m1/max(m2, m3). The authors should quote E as 1.00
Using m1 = 51.8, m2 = 27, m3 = 51.83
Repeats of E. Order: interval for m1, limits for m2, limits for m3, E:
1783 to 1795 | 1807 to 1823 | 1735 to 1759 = 1.01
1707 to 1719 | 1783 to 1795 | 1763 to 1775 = 1.00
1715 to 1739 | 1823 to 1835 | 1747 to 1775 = 0.97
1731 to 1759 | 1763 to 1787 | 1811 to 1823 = 0.99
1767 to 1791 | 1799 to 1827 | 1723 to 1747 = 1.01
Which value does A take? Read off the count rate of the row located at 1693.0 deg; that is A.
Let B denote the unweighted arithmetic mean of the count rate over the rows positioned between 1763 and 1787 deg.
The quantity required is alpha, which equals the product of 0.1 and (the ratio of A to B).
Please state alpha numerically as 0.101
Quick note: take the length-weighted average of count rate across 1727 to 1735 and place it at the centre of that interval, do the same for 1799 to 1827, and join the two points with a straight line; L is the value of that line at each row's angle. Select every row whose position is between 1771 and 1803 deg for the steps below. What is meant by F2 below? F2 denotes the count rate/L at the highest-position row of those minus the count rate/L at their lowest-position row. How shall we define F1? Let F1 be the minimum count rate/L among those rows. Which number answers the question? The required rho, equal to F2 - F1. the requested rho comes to -1.13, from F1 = 0.96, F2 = -0.17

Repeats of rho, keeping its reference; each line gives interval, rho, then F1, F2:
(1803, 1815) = -0.38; 0.57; 0.20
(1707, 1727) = -0.91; 0.94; 0.03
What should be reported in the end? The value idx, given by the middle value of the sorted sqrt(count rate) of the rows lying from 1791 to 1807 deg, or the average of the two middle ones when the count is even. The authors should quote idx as 6.60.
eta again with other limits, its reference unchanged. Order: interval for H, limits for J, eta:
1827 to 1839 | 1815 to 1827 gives 257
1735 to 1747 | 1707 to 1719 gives 233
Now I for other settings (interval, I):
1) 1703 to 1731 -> 1709.0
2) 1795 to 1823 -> 1821.0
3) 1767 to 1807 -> 1777.0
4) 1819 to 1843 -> 1829.0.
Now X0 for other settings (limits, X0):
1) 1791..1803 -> 48.3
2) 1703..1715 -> 51.9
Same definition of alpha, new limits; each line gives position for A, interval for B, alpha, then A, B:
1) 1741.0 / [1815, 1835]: 0.101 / 51.63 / 51.2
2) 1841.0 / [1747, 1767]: 0.102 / 52.73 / 51.5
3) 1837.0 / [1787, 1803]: 0.109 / 52.09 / 47.7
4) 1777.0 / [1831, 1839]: 0.101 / 53.17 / 52.4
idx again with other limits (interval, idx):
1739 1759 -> 7.19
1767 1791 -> 7.21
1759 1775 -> 7.17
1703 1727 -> 7.19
